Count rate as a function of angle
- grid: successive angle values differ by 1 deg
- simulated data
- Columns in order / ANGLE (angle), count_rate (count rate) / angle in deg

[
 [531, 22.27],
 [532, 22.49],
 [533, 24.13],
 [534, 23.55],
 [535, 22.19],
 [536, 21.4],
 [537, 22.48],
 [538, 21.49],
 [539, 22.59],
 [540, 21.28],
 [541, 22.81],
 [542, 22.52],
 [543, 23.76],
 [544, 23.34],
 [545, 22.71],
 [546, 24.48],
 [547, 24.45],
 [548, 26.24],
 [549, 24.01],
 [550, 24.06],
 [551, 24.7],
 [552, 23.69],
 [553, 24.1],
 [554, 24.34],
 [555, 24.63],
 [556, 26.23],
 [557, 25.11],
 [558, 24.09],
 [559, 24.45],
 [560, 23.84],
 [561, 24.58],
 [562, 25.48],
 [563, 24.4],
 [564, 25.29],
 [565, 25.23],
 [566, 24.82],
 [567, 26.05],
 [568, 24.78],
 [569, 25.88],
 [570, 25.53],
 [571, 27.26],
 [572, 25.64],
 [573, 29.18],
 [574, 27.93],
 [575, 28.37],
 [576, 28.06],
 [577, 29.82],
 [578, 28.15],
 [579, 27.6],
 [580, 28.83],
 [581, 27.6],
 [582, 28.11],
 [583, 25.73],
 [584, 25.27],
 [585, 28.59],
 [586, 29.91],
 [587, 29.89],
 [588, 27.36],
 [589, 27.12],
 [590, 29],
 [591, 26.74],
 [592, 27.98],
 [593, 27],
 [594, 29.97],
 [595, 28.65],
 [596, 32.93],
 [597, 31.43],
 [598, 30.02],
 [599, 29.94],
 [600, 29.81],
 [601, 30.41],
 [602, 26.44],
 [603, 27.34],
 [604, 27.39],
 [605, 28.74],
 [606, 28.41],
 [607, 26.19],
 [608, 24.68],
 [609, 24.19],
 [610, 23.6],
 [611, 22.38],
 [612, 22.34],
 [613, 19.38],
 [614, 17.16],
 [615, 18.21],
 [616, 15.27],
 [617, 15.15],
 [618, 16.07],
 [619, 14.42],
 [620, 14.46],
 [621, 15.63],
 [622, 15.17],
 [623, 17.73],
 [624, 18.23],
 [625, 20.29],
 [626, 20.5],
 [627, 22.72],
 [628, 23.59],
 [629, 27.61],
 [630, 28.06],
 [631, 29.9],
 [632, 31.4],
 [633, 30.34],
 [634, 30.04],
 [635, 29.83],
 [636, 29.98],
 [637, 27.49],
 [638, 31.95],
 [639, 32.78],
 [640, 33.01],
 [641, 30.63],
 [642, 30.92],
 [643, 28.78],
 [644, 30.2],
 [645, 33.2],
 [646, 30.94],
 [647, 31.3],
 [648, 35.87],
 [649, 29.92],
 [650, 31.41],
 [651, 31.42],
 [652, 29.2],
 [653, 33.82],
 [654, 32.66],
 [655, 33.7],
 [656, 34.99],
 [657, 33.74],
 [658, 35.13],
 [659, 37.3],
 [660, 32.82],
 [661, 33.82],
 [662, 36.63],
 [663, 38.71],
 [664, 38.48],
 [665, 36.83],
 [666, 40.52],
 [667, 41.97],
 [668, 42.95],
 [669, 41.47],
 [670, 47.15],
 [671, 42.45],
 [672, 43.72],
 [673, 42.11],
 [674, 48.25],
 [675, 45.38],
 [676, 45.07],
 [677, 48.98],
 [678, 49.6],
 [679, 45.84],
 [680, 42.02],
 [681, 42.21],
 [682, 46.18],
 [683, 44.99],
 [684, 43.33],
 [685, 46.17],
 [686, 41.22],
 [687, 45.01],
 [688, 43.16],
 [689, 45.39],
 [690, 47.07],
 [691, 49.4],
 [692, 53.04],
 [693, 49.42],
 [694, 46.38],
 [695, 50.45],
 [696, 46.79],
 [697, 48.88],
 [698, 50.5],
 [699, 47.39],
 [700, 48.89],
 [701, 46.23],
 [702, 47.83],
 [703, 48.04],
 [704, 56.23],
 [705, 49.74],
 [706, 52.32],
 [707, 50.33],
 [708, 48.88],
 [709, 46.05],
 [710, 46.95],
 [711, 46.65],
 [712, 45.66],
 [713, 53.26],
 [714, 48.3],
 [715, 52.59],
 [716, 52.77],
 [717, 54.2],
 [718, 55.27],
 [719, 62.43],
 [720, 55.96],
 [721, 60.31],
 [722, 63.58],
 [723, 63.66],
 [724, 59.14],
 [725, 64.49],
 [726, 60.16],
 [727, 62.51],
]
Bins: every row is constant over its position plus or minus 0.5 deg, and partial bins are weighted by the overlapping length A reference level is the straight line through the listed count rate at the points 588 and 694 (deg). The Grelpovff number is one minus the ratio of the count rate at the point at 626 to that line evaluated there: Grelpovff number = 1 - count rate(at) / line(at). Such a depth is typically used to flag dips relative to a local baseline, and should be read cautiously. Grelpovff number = 0.40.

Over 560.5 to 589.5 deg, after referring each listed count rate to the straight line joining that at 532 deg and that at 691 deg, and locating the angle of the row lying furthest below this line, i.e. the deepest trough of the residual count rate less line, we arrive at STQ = 584 deg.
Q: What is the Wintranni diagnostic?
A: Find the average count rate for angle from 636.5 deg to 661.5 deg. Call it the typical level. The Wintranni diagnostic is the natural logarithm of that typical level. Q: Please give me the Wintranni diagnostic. 3.5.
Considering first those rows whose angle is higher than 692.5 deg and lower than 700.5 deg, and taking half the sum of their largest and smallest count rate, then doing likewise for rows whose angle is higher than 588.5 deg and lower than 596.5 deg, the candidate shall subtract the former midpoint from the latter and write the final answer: -19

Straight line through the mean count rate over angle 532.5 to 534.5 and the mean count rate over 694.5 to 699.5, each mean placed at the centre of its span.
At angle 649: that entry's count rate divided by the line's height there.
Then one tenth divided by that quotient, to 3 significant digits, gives 0.139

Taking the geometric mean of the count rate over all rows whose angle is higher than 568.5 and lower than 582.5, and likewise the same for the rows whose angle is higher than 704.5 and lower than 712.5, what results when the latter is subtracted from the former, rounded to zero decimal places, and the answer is -21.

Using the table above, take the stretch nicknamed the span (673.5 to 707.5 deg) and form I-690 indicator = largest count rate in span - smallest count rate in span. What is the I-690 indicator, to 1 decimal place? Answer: 15.0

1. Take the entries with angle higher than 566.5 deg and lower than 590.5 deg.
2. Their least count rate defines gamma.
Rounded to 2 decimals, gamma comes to 24.78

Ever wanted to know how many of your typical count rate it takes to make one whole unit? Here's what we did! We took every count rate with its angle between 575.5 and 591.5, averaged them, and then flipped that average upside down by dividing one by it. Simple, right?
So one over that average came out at 0.036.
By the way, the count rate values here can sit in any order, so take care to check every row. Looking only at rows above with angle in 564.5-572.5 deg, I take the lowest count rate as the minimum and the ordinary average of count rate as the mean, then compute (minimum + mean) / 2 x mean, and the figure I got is 647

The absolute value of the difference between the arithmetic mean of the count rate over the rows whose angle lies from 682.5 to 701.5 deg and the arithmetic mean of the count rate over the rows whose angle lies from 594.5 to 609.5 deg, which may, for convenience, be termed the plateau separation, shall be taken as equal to 18.6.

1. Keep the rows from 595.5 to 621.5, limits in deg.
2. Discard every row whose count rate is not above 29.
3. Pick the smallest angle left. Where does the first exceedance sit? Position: 596 deg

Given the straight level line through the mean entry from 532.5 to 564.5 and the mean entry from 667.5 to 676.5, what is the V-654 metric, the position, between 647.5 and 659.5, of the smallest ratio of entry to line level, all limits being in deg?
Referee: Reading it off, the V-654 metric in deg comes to 652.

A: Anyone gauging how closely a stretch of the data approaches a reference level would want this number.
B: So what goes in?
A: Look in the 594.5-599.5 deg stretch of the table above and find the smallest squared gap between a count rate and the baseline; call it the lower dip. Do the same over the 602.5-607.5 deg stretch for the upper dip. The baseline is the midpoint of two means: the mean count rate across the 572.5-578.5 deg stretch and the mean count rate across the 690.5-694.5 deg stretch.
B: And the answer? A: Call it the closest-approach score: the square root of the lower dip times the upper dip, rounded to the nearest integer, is 63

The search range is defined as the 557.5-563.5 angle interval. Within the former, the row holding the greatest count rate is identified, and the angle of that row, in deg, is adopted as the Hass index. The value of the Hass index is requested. 562 deg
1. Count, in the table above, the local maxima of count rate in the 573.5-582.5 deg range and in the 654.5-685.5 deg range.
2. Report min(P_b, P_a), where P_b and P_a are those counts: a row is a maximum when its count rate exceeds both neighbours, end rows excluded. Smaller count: 3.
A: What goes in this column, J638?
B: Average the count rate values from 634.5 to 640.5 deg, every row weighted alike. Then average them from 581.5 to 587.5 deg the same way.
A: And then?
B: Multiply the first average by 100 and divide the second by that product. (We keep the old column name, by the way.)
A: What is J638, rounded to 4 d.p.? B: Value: 0.0091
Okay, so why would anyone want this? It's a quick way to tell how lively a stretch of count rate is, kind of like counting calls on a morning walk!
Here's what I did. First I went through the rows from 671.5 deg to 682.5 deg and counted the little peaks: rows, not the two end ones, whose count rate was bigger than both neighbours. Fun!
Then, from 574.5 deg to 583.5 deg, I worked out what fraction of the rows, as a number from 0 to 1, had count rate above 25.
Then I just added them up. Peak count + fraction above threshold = 3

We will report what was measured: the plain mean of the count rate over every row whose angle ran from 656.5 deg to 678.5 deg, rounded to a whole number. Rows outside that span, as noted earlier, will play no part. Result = 41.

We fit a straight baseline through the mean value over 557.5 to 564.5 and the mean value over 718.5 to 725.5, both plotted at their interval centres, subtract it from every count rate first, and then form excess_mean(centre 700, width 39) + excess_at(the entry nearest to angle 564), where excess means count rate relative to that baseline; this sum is -7.6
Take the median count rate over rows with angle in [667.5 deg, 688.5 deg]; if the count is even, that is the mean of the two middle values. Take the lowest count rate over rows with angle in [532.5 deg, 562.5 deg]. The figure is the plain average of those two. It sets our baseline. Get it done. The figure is 33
